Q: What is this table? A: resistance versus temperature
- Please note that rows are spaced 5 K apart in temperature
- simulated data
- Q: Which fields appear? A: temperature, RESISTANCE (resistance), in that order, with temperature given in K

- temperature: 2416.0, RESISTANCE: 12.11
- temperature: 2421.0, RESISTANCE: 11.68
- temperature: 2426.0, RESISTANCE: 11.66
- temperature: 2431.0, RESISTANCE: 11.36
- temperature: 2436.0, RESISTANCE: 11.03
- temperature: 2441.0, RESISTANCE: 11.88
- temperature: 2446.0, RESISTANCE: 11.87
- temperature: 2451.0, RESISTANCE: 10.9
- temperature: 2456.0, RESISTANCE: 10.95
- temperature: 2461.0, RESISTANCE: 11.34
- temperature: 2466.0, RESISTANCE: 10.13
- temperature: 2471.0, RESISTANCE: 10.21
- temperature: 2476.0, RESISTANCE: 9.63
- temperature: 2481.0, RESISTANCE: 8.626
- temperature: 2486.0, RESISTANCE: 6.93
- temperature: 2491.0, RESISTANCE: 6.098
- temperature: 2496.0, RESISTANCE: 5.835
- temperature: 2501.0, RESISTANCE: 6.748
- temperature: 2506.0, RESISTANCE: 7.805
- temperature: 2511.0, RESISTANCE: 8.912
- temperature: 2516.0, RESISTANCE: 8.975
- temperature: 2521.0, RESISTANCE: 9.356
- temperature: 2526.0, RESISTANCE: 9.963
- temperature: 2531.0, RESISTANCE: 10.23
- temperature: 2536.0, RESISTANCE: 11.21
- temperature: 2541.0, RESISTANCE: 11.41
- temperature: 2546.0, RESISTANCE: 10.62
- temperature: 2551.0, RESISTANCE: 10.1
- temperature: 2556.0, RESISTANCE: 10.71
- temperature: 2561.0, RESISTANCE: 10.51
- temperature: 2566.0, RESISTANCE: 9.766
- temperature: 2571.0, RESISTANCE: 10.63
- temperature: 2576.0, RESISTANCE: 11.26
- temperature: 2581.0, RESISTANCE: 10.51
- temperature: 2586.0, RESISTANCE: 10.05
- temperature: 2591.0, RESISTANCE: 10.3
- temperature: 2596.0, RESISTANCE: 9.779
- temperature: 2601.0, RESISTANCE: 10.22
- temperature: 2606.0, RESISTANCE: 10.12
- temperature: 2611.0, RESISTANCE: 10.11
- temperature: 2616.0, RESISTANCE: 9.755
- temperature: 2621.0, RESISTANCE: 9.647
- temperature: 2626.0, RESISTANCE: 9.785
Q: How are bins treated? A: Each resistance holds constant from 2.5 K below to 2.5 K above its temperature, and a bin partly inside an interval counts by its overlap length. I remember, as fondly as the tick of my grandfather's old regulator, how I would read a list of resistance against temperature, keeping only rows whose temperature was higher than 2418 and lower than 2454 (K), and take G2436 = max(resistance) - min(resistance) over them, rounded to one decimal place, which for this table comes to 1.0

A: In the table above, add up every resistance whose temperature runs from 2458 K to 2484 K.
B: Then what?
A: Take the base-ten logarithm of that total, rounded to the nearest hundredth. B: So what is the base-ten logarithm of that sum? 1.70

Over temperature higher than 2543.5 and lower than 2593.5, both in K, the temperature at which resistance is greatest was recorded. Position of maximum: 2576.0 K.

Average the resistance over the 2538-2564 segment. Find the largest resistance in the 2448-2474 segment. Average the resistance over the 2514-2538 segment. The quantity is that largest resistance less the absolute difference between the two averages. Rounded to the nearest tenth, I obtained 10.6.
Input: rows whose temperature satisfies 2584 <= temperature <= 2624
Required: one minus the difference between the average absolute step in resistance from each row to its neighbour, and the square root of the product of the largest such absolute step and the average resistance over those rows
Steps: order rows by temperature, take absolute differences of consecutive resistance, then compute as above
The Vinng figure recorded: 3.03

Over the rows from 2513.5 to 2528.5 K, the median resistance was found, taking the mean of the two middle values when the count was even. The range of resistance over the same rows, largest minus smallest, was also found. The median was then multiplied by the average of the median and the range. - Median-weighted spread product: 48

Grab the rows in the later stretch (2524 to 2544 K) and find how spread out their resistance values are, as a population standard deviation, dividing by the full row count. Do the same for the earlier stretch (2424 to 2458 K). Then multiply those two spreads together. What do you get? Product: 0.2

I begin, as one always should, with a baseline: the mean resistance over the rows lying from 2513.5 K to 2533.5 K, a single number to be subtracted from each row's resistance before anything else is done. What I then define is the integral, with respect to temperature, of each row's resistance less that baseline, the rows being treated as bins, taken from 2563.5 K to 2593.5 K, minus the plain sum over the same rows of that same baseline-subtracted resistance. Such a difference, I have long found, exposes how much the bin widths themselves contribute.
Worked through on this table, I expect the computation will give 19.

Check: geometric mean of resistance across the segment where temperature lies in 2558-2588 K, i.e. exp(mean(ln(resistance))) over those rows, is 10.4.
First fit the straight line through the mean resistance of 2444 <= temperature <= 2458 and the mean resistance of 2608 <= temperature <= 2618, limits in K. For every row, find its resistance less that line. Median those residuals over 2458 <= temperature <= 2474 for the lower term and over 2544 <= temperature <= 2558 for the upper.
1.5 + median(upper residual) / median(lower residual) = 1.3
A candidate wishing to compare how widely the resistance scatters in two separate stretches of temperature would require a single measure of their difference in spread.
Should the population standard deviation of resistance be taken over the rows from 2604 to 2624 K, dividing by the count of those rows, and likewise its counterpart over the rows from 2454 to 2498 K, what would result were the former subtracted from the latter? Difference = 1.8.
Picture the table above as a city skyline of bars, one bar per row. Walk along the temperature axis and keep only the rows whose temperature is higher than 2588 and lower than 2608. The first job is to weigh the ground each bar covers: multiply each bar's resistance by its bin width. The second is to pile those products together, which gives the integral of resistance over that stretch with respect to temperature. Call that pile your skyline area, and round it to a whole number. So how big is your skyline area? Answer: 202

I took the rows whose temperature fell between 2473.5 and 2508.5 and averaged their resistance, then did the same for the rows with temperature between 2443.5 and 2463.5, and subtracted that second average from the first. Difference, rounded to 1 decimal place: -3.9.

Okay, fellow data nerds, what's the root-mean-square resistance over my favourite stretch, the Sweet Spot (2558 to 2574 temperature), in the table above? 10.3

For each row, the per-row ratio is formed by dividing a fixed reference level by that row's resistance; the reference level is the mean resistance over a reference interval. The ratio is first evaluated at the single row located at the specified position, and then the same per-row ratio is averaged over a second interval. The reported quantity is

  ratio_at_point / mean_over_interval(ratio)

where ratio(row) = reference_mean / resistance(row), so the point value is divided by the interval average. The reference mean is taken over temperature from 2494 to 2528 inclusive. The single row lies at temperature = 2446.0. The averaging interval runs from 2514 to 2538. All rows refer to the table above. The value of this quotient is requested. 0.83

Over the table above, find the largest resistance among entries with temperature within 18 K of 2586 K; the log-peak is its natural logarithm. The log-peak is 2.42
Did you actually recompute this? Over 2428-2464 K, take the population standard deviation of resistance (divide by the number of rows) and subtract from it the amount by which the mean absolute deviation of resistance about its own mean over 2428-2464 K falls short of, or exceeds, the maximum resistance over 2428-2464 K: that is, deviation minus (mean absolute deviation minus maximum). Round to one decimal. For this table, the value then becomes 11.9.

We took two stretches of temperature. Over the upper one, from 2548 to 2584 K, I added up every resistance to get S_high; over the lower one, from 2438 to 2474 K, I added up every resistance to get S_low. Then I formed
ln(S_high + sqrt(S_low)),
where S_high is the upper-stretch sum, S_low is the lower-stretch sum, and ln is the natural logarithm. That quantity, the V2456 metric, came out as 4.41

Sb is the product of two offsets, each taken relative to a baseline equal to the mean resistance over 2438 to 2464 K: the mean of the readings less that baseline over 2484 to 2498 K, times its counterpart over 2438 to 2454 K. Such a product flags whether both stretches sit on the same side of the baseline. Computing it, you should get -0.8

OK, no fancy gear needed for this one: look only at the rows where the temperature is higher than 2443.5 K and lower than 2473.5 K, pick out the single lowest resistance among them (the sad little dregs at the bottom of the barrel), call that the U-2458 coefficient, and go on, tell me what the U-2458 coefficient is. 10.13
